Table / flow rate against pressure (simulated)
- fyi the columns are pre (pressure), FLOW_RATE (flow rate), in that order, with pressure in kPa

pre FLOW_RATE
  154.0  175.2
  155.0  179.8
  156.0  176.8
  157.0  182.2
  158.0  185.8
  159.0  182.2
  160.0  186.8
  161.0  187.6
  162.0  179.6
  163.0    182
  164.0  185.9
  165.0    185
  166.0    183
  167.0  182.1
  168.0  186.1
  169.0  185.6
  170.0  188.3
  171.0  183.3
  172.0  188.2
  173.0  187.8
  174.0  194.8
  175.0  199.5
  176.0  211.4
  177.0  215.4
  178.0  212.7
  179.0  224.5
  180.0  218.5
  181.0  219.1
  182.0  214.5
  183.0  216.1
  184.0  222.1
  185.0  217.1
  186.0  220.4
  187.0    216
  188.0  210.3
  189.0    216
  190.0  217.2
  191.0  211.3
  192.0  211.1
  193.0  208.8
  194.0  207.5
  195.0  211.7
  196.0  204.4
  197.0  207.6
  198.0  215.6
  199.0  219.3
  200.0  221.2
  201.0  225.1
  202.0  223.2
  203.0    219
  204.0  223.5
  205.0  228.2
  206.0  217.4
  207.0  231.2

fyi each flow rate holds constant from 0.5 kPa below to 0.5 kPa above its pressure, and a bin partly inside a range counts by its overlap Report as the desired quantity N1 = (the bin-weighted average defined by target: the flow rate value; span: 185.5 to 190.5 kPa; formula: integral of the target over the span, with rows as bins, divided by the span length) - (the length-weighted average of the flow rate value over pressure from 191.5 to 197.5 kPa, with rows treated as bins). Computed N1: 7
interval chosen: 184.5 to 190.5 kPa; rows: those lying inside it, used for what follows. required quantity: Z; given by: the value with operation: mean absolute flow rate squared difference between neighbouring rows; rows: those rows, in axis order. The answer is 1749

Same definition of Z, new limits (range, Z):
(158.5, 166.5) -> 1187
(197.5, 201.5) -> 1396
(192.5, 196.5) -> 1780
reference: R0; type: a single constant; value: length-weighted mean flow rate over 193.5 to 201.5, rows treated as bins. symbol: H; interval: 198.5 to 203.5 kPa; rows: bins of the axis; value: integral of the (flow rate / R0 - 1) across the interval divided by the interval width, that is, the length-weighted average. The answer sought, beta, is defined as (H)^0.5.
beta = 0.187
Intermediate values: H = 0.0351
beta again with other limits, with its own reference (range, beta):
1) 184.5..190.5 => 0.099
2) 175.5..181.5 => 0.116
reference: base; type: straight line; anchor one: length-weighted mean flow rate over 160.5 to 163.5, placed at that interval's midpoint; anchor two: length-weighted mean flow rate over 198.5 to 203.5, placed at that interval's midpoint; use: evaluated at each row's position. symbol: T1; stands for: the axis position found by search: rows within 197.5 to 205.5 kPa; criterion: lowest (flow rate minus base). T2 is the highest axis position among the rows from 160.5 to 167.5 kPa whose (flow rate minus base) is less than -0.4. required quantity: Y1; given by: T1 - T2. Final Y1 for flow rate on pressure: 36 kPa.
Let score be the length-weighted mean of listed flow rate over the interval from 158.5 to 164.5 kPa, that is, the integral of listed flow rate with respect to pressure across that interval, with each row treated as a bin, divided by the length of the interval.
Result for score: 184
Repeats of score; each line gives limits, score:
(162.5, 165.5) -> 184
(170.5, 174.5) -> 189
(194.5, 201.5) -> 215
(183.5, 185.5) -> 220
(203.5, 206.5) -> 223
